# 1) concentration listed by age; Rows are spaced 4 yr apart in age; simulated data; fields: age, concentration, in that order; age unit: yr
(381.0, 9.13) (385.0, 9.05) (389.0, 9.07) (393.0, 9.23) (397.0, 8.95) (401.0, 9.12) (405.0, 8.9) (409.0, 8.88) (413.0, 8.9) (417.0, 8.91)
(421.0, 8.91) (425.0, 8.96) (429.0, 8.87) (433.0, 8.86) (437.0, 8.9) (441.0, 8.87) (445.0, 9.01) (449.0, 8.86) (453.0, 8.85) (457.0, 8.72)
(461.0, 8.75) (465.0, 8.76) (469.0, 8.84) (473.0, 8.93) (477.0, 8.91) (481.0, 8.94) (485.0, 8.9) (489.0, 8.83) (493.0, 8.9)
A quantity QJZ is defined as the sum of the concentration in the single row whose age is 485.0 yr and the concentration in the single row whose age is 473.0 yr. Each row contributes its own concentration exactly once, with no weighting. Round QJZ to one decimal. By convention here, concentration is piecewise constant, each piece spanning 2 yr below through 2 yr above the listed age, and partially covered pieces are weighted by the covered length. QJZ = 17.8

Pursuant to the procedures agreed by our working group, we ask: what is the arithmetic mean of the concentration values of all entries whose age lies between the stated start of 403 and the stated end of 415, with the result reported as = 8.89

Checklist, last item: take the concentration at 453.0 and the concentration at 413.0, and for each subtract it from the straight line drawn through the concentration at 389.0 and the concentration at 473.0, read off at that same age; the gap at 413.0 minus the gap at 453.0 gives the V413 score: 0.017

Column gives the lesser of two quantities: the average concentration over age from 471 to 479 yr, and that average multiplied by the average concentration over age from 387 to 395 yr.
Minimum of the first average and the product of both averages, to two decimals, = 8.92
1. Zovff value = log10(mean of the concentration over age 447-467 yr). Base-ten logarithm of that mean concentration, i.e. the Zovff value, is 0.944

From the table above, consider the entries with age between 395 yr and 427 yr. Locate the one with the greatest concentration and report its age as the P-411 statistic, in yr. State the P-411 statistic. 401.0 yr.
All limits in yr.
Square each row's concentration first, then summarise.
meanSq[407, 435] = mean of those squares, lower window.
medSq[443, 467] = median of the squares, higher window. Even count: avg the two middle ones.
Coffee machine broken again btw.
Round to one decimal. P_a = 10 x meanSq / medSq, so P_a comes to 10.2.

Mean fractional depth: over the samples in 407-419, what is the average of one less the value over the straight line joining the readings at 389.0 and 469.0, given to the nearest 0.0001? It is 0.0116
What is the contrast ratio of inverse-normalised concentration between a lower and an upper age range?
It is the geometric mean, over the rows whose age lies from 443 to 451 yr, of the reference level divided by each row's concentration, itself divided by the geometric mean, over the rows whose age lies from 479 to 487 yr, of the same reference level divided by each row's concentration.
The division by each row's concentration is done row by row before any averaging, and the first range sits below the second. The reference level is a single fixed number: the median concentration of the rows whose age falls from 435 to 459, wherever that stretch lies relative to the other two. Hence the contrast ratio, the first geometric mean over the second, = 1.00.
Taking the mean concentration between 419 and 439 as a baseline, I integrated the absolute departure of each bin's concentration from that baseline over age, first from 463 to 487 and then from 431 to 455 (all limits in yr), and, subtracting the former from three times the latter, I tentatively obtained 2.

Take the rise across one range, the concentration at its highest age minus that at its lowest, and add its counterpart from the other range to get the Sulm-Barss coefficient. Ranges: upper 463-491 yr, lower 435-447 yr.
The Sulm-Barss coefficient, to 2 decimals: 0.18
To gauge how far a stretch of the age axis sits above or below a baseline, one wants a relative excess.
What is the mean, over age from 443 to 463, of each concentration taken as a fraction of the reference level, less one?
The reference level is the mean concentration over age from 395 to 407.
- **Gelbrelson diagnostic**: -0.017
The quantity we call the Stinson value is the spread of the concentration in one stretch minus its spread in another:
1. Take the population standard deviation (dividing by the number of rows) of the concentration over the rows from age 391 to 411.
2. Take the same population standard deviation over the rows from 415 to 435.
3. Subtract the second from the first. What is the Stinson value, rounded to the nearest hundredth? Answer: 0.10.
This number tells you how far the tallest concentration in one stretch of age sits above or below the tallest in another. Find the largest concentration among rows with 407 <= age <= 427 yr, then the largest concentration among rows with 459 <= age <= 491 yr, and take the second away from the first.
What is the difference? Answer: 0.02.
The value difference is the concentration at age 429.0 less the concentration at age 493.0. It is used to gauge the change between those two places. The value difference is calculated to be -0.03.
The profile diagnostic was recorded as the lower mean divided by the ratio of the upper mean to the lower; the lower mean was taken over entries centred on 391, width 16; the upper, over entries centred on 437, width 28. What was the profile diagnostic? 9.25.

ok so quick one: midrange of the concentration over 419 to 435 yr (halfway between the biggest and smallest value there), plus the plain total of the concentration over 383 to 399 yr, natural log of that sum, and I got 3.81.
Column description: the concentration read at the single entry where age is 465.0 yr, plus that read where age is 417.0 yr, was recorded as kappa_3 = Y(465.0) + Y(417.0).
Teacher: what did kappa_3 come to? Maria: 17.7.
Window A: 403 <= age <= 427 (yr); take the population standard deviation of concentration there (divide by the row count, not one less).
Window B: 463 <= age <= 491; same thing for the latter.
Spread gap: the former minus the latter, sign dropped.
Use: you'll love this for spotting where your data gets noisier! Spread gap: 0.036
